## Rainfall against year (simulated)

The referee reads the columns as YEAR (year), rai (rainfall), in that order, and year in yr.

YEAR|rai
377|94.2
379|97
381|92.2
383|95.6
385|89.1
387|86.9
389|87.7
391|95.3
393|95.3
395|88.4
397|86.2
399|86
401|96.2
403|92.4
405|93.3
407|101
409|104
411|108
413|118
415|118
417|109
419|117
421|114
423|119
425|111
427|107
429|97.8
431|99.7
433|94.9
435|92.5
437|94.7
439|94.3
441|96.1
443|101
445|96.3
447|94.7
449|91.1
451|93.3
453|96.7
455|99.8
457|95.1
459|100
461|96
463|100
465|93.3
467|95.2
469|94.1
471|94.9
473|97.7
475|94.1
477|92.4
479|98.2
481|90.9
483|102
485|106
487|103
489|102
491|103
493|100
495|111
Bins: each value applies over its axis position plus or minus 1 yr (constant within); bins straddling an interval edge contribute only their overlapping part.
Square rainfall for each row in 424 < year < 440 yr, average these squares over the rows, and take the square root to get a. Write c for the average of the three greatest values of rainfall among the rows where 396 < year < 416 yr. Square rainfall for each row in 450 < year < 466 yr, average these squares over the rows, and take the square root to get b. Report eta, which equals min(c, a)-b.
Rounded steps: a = 99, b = 97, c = 115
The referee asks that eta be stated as 2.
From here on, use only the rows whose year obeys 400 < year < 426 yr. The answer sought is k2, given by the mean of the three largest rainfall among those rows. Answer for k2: 118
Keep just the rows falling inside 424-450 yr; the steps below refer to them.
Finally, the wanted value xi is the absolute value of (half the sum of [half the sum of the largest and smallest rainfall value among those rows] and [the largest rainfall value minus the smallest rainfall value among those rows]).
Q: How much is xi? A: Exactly 60.5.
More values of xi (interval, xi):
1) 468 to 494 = 56.8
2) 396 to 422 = 67.0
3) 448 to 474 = 52.2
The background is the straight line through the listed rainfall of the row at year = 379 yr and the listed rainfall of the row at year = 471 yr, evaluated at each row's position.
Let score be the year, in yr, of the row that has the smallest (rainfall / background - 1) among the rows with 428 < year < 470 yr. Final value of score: 449 yr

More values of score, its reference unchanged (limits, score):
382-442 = 399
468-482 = 481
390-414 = 399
